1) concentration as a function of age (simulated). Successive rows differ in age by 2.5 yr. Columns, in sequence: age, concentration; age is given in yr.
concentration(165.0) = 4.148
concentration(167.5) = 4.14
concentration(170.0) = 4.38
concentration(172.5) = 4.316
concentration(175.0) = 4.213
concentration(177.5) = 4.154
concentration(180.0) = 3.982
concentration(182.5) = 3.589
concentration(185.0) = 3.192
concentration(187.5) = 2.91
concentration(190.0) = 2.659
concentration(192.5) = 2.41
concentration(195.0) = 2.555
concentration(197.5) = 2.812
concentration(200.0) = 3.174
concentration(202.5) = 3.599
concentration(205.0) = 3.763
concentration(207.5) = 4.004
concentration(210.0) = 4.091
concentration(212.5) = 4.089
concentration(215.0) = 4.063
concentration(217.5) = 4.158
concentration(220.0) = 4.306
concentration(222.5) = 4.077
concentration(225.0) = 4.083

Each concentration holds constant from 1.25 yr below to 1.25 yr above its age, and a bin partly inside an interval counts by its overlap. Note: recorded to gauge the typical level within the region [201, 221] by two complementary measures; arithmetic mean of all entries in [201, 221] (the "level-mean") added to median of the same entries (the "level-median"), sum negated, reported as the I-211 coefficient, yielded -8.1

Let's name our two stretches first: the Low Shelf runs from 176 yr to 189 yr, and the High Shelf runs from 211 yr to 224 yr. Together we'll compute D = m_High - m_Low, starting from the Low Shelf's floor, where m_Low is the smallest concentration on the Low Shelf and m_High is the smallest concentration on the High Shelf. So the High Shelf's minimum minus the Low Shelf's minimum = 1.2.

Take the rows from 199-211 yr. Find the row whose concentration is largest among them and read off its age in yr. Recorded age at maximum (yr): 210.0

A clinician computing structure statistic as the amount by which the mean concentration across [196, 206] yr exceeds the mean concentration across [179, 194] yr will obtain 0.21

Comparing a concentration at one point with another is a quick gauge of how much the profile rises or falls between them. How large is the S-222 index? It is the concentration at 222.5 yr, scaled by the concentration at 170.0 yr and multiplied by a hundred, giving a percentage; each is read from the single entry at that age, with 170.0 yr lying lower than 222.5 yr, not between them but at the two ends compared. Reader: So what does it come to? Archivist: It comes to 93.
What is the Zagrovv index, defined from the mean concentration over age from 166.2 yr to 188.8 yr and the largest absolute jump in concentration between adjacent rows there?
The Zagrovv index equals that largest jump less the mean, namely -3.48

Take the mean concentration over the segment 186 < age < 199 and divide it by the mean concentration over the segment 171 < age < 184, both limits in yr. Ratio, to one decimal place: 0.7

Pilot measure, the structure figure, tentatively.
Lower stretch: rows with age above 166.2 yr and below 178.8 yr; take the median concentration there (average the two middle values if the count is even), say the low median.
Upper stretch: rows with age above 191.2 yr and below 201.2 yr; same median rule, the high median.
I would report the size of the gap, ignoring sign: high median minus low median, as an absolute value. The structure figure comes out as 1.5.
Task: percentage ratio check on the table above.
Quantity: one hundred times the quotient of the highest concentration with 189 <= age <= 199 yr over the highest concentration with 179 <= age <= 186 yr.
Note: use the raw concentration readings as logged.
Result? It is 71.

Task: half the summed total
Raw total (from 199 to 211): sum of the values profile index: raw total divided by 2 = 9.3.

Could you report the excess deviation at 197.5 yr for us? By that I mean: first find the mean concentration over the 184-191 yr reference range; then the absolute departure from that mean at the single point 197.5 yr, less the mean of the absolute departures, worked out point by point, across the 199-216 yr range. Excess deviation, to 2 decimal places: -0.80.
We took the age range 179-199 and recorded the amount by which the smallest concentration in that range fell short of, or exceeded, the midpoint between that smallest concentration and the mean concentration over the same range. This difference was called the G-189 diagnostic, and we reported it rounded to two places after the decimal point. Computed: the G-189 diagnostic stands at -0.30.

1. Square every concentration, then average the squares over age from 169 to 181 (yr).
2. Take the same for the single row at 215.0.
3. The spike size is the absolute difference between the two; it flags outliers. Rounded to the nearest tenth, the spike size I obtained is 1.2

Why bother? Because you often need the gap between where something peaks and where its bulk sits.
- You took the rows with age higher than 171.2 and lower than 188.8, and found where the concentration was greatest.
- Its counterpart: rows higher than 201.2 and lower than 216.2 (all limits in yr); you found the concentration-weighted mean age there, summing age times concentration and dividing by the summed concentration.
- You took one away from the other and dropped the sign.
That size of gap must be 36.4 yr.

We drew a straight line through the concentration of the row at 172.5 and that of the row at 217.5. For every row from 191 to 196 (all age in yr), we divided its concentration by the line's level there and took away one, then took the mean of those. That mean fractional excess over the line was -0.41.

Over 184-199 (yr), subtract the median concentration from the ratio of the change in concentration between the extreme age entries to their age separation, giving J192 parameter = -2.77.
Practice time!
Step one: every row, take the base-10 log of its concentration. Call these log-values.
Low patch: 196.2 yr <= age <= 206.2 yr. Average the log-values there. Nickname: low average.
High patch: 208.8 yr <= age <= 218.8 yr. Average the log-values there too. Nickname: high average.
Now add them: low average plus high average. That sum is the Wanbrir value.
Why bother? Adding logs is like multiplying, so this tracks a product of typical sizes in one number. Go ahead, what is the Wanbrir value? 1.13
